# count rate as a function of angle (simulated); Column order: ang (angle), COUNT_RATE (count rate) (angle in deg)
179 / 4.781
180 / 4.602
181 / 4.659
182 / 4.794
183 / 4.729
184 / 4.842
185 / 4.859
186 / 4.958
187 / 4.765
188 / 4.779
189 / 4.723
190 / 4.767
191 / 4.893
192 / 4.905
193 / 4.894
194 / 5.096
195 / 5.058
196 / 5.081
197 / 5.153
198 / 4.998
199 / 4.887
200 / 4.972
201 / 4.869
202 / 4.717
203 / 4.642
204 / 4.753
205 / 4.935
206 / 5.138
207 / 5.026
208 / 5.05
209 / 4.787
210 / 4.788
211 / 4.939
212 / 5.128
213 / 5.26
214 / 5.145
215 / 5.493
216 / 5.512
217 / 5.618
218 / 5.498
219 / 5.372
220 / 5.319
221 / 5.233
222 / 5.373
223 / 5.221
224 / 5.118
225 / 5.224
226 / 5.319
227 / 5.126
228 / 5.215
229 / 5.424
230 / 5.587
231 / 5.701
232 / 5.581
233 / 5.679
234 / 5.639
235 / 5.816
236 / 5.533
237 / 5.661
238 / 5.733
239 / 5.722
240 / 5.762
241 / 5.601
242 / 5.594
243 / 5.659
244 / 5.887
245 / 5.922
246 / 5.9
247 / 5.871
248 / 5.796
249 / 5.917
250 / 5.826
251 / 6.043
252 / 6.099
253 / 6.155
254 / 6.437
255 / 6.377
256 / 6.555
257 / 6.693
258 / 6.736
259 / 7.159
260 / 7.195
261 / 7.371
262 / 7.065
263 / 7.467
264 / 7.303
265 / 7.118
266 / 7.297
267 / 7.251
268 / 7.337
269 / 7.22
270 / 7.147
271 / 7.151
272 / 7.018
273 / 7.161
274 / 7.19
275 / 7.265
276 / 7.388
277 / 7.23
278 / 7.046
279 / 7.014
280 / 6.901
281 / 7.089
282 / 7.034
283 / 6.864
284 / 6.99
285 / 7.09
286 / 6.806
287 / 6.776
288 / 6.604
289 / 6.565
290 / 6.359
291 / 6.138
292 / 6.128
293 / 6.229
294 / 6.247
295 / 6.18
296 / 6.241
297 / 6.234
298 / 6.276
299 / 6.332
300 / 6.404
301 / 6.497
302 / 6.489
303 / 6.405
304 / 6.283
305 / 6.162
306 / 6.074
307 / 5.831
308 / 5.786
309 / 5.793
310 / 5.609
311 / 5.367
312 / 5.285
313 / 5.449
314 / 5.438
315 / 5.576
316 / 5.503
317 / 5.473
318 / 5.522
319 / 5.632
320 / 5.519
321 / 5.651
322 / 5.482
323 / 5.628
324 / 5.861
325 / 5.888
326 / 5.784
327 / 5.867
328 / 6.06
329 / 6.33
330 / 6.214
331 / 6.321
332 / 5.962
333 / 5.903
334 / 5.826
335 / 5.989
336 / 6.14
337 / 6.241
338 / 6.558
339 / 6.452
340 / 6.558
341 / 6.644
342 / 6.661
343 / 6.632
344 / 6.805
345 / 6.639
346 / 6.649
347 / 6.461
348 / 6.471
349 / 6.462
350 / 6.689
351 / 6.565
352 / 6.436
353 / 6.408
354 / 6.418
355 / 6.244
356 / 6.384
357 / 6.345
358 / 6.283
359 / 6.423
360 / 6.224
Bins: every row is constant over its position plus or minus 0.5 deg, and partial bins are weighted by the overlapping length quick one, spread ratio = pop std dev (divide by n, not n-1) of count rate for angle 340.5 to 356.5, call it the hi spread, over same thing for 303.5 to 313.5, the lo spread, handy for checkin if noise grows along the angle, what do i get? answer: 0.4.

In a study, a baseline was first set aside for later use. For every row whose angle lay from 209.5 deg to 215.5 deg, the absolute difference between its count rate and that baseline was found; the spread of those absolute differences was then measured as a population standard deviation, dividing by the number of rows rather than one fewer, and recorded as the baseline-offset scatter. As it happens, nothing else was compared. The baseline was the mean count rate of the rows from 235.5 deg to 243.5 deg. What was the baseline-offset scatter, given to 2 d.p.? 0.22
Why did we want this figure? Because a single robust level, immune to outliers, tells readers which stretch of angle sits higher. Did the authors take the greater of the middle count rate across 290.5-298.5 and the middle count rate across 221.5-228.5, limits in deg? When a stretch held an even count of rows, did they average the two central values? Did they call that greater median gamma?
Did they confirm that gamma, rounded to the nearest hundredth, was 6.23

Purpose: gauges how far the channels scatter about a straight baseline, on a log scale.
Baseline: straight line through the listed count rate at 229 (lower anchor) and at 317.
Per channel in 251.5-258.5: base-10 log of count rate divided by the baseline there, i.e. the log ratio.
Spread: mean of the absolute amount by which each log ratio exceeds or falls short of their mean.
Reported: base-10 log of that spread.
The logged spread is -1.88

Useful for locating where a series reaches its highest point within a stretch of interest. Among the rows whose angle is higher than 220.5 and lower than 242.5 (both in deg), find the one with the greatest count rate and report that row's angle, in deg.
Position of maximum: 235 deg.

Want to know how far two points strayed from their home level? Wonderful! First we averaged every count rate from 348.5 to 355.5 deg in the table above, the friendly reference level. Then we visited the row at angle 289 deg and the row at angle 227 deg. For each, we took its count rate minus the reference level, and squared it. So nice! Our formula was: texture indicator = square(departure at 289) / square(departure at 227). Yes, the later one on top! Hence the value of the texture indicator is 0.01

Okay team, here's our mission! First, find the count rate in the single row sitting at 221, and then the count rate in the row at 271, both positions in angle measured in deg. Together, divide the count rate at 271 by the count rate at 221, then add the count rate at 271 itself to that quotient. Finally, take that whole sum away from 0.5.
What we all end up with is -8.0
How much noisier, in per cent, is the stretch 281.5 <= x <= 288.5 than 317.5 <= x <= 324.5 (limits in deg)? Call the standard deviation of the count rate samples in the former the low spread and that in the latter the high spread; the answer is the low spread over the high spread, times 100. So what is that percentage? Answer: 133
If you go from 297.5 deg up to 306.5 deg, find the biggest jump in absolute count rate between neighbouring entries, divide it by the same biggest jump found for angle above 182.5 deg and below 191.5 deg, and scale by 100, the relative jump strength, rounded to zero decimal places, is 63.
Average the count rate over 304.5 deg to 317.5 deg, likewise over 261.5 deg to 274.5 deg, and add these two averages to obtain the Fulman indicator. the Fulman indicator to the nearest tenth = 12.9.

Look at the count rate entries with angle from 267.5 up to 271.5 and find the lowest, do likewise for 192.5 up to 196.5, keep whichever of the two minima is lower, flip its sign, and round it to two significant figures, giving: -4.9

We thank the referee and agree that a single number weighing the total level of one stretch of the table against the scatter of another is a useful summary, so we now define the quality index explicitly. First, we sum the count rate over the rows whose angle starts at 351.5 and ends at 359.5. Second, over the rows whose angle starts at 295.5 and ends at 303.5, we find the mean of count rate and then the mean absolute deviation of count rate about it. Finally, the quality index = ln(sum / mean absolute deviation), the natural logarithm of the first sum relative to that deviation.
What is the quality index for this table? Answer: 6.3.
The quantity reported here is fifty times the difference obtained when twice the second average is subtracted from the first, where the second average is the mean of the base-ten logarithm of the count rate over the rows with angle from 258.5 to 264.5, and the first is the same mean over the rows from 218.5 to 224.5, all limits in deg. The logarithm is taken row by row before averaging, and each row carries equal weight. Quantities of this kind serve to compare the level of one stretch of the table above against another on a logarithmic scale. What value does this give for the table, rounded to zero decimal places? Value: -50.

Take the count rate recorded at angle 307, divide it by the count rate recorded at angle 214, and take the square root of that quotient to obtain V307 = 1.06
